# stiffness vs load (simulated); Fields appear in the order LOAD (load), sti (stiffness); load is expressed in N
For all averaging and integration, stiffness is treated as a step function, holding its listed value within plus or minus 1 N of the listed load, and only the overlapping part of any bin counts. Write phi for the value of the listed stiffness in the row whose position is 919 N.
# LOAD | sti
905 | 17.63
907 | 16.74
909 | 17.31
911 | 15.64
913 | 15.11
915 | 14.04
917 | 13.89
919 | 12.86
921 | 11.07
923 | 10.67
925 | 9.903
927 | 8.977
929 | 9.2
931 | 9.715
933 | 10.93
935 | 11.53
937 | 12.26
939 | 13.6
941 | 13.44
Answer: 12.86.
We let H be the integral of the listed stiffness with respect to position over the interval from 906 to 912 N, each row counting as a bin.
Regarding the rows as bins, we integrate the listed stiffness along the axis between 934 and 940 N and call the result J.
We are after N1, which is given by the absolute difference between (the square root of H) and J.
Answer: 65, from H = 99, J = 75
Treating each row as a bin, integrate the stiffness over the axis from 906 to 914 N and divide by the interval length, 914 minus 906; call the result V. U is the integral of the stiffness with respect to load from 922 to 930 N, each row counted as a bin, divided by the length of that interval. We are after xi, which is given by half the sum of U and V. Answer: 12.9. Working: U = 9.7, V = 16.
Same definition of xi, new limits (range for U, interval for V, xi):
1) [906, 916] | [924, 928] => 12.6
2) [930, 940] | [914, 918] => 12.8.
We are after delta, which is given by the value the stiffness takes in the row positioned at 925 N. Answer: 9.903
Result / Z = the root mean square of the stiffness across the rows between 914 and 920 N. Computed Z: 13.6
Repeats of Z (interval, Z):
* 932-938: 11.6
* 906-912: 16.6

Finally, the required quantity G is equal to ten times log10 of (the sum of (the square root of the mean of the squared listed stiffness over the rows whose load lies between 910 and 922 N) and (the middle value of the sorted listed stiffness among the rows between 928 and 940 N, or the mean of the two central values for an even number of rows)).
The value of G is 14.0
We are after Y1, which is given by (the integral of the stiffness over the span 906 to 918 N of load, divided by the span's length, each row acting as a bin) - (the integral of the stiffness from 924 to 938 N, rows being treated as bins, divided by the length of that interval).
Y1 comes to 5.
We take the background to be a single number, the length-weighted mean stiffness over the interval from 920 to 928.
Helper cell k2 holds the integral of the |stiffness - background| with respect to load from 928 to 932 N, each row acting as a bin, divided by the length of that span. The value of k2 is 0.7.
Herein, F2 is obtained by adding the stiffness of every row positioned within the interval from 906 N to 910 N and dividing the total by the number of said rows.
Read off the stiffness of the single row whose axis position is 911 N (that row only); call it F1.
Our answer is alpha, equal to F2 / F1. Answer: 1.09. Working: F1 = 15.64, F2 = 17.0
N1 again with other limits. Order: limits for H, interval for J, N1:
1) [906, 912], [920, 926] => 53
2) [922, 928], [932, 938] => 62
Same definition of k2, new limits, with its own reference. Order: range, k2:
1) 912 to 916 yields 4.4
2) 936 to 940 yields 2.8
